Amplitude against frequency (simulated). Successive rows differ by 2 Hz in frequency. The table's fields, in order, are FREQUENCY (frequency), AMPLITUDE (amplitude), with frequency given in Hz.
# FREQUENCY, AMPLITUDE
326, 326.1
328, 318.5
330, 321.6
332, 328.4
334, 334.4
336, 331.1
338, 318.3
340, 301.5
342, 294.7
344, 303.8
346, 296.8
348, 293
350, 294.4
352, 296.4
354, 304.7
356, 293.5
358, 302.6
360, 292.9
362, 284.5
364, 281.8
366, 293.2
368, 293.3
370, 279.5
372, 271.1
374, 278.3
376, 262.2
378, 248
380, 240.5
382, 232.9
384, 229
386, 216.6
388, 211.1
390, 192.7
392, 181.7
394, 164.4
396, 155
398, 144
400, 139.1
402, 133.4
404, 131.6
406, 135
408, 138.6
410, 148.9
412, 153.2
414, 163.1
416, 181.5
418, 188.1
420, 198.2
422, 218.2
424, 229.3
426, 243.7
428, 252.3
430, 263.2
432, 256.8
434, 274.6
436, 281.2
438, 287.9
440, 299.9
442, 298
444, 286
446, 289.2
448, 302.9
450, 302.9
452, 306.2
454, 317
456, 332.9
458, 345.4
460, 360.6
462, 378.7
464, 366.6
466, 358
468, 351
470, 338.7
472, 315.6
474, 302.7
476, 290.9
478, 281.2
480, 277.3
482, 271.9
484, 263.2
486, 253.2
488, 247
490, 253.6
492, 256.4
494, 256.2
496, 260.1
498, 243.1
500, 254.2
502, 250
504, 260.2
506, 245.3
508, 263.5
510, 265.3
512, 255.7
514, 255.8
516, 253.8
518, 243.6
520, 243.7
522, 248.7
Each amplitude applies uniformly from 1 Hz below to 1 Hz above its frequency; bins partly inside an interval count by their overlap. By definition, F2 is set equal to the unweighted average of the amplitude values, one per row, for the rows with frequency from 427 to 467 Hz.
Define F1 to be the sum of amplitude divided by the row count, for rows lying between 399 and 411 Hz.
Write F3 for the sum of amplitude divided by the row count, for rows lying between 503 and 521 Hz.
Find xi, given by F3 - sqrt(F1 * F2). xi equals 48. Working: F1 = 138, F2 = 308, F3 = 254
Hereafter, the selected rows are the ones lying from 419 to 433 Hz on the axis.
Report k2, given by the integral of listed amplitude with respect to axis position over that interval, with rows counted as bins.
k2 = 3323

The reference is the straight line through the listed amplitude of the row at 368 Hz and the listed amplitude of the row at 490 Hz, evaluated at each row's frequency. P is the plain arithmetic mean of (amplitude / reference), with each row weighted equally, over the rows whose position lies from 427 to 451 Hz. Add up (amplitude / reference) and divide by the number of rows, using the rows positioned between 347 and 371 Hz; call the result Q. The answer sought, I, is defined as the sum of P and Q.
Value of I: 2.0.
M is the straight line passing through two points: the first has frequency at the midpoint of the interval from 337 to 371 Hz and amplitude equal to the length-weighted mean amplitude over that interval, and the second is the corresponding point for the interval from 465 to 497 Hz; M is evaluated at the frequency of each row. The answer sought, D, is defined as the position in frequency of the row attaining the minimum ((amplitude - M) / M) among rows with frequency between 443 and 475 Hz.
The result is 444 Hz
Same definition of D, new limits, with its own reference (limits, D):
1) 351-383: 382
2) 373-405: 404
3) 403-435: 404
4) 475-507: 498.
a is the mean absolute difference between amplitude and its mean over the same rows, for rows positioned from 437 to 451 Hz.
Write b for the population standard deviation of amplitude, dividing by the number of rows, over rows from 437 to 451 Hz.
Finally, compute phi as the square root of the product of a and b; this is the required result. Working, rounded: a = 6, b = 7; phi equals 6.6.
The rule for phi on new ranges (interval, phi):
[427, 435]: 7.8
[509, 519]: 5.8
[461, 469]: 9.7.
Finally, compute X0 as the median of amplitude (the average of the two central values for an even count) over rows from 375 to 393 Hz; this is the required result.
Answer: 229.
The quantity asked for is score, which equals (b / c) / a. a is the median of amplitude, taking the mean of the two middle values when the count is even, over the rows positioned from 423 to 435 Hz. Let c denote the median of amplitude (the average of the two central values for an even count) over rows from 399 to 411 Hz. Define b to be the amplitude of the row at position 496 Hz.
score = 0.0075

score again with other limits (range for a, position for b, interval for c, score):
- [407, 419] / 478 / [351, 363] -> 0.0060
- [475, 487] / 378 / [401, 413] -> 0.0066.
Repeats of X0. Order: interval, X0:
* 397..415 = 139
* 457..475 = 351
